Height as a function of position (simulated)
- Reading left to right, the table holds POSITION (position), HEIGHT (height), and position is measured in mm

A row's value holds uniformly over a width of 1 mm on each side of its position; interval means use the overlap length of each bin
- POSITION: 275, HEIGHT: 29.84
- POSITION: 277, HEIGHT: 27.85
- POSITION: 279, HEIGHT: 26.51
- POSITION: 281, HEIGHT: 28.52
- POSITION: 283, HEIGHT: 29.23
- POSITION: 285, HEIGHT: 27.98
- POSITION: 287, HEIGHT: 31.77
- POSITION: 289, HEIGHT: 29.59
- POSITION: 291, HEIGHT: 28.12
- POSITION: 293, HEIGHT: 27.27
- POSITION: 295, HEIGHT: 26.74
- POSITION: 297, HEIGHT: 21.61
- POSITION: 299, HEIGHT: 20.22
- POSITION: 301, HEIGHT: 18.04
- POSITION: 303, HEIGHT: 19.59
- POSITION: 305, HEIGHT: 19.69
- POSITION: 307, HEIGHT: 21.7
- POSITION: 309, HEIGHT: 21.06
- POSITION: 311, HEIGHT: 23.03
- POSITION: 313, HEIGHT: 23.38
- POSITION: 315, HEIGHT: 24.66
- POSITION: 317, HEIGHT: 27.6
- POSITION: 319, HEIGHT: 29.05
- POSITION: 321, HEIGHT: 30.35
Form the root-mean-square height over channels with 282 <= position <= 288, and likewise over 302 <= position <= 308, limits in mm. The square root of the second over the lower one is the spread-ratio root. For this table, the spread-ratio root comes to 0.83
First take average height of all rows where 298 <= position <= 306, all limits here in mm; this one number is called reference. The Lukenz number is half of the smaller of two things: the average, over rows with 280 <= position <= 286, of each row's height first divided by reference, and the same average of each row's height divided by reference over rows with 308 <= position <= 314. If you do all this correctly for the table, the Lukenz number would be 0.580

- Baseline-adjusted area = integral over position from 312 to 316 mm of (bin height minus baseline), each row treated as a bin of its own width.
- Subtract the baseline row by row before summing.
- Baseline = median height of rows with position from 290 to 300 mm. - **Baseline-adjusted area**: -11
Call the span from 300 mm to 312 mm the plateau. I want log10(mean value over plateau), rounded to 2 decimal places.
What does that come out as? 1.31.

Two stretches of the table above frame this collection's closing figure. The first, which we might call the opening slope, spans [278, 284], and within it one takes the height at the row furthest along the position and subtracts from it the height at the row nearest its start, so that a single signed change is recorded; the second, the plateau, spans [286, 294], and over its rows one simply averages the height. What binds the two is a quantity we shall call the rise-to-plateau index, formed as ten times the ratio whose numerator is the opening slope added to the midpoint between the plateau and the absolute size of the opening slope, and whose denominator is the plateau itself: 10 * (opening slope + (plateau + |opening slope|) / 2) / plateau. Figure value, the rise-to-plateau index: 6.4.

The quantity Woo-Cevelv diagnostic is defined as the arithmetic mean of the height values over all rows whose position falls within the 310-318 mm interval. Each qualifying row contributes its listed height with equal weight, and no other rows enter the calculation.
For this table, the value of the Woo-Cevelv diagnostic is 25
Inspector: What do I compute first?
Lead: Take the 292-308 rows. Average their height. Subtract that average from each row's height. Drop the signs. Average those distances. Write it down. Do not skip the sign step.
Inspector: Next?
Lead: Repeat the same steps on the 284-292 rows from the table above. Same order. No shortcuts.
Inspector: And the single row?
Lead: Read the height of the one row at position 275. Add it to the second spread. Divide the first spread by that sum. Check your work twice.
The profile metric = 0.083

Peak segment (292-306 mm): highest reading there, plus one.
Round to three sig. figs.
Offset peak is 28.3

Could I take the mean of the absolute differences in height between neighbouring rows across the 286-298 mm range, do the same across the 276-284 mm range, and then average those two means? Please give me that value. 1.69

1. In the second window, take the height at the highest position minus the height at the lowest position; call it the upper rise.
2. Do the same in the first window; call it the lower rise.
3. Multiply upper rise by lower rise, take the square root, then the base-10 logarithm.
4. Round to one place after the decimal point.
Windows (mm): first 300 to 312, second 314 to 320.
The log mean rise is 0.7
